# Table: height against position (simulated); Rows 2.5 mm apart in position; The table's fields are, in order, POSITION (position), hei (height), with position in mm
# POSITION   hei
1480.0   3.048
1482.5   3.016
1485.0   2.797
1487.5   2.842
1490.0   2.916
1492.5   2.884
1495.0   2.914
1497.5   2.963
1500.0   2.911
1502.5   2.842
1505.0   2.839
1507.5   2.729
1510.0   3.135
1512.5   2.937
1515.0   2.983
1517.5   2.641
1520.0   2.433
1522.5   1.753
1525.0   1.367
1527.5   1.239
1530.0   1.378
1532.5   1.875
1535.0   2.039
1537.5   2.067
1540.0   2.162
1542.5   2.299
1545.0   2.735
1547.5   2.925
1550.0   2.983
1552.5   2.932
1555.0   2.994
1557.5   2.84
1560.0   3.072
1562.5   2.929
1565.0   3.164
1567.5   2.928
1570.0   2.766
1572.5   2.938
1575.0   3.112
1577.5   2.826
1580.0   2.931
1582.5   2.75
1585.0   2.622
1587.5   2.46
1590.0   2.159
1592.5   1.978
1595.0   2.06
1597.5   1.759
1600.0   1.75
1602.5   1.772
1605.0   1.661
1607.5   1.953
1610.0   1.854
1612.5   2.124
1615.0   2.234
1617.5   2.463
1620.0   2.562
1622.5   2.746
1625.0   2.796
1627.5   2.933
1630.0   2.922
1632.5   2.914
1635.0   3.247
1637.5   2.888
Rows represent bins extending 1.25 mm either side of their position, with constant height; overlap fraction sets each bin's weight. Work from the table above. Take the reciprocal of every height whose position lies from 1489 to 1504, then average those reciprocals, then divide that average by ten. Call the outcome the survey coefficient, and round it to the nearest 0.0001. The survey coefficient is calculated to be 0.0344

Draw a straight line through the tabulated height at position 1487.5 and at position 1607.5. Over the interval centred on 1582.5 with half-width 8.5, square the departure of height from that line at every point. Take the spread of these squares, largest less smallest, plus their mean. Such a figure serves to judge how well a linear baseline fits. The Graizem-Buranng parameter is 1.2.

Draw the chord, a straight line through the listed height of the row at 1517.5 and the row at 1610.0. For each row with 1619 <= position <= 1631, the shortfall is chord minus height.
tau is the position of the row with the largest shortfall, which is 1620.0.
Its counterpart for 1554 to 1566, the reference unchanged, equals 1557.5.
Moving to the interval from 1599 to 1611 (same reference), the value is 1605.0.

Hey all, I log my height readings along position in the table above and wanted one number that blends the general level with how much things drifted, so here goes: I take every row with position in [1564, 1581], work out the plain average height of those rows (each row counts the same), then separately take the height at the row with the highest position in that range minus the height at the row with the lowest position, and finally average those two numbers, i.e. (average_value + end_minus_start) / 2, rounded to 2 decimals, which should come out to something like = 1.36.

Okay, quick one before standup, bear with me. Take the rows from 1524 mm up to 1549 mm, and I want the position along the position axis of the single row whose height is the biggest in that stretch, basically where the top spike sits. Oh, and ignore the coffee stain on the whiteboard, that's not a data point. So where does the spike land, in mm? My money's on 1547.5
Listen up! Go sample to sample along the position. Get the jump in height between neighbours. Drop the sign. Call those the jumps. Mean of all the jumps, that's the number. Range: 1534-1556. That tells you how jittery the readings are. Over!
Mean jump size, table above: 0.132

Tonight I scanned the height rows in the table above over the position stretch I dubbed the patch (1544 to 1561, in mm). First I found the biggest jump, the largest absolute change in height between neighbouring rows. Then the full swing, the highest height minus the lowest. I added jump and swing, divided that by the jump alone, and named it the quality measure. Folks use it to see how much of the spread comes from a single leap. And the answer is 2.45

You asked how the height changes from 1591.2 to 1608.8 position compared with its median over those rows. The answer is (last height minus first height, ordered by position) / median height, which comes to -0.01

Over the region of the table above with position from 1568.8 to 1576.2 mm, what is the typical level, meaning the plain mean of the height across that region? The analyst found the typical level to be 2.94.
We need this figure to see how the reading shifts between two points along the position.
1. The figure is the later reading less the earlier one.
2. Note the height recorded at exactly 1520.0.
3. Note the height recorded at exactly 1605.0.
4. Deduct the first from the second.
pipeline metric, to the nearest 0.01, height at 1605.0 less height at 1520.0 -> -0.77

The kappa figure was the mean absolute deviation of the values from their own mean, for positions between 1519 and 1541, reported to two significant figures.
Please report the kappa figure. 0.34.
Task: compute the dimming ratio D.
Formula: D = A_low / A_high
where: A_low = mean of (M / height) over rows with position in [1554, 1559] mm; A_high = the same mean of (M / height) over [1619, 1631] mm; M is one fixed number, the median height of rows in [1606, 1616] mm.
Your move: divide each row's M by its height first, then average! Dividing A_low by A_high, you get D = 0.96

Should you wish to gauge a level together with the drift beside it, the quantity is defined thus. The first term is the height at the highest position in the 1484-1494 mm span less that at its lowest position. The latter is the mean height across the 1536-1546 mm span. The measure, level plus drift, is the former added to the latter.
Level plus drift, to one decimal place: 2.4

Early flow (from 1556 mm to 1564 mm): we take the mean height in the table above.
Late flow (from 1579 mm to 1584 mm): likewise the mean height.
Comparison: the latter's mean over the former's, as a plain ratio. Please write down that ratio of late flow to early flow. 0.96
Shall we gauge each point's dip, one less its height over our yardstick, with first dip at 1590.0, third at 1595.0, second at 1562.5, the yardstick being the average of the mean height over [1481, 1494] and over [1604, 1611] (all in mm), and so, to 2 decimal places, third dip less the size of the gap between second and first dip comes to -0.20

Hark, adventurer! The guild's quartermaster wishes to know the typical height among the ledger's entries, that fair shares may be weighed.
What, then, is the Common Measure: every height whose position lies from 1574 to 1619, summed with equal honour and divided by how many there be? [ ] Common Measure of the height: 2.25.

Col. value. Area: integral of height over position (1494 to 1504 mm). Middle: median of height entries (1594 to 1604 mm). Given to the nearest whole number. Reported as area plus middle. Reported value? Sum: 31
